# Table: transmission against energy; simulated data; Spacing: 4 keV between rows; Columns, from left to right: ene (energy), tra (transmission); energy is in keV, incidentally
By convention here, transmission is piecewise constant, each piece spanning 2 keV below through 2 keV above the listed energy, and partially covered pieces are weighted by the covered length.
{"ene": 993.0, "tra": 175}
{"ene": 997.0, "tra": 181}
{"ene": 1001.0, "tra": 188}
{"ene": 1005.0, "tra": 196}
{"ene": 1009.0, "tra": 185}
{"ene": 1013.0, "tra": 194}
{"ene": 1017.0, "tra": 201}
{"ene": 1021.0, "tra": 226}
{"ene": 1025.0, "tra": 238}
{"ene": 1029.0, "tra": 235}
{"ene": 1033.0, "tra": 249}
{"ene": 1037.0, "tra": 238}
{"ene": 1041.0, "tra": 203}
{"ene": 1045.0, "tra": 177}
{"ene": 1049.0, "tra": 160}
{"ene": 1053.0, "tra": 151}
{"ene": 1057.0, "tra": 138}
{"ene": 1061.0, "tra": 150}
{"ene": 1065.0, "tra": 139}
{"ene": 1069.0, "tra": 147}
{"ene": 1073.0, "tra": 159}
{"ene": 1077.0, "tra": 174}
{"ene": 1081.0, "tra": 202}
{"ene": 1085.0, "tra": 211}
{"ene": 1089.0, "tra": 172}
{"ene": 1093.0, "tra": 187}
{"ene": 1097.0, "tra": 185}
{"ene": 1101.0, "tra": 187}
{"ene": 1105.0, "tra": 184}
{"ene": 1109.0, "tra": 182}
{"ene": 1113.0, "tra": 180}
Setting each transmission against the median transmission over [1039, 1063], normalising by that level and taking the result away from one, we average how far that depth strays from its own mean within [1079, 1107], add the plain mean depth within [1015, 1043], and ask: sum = -0.40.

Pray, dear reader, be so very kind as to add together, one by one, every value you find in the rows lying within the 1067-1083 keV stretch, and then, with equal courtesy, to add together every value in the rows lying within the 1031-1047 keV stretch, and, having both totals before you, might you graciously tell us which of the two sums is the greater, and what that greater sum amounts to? 867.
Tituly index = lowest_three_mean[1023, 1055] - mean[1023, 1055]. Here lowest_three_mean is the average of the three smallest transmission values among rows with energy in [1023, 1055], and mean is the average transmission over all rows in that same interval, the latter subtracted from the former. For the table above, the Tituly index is -44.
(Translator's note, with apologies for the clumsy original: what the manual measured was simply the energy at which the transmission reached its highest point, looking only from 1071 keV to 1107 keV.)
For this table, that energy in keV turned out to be 1085.0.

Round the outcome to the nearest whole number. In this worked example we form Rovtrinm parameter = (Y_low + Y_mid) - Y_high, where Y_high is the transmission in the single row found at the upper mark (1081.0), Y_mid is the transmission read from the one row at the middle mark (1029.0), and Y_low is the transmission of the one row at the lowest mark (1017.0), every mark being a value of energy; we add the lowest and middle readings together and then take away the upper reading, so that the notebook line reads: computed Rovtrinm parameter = 234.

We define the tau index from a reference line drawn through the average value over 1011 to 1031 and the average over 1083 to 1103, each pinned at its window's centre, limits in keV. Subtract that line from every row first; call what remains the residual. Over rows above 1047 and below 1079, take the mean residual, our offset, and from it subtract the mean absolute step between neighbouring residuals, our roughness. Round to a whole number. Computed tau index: -60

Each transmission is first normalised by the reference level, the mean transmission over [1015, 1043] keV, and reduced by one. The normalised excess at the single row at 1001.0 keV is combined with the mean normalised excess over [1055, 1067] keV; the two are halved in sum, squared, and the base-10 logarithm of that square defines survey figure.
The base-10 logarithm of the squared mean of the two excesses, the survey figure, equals -1.13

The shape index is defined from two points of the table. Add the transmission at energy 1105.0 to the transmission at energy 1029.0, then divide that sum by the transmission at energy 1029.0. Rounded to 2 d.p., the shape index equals 1.78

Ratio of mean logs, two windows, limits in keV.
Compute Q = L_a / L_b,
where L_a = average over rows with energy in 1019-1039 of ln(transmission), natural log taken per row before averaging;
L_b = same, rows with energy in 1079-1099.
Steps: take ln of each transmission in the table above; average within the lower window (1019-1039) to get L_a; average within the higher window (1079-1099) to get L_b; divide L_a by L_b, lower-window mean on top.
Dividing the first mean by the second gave 1.04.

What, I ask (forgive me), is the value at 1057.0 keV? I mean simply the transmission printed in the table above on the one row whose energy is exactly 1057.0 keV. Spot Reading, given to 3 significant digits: 138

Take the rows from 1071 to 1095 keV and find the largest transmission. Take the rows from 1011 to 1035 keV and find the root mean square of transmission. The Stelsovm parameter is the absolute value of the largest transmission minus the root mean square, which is 14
